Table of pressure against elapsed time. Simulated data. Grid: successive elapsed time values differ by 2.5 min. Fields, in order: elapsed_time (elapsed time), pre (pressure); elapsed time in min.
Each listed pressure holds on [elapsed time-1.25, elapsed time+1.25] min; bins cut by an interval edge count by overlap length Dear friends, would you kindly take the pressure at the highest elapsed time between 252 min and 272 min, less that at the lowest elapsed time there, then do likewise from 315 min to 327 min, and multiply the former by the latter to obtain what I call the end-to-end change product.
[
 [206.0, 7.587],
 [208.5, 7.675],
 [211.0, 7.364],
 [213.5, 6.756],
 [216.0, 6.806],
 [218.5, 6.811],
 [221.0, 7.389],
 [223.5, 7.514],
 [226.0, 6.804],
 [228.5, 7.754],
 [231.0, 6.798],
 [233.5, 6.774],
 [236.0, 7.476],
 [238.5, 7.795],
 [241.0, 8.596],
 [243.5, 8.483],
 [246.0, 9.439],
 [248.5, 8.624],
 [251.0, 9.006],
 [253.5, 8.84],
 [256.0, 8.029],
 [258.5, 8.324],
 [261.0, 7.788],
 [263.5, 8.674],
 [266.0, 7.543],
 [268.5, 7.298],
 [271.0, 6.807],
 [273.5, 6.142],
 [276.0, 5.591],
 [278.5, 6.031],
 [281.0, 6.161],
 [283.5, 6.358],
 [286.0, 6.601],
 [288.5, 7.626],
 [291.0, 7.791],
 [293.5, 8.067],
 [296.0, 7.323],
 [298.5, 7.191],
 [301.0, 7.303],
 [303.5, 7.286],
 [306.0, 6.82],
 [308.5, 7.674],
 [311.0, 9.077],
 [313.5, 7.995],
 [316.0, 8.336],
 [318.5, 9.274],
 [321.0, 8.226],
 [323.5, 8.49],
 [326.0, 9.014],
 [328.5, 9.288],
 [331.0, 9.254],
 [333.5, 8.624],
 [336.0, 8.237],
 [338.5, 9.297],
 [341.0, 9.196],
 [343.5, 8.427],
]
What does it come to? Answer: -1.4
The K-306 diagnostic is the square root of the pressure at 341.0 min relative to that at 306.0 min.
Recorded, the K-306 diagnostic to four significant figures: 1.161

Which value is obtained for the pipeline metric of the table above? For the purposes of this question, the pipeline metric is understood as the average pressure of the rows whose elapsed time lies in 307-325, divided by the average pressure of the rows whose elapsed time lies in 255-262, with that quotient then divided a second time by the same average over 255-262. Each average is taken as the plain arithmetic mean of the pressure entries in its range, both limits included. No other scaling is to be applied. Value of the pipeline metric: 0.130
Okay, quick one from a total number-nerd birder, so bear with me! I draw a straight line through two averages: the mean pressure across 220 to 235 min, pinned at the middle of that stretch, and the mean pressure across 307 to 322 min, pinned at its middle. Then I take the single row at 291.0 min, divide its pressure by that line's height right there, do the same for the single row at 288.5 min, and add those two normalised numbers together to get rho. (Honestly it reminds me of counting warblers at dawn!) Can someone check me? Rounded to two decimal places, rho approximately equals 1.91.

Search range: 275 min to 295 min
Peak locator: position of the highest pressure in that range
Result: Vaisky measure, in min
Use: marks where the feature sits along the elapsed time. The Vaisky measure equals 293.5 min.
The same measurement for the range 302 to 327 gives 318.5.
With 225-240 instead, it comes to 238.5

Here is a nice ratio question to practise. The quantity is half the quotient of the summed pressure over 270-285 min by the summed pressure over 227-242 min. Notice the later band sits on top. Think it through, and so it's 0.41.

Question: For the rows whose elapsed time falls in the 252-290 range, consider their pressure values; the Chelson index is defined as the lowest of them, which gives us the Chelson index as 5.591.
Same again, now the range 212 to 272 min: 6.756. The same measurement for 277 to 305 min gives 6.031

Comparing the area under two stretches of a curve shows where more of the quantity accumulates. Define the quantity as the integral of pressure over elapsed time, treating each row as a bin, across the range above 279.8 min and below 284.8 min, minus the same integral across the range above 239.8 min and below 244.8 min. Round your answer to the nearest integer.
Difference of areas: -11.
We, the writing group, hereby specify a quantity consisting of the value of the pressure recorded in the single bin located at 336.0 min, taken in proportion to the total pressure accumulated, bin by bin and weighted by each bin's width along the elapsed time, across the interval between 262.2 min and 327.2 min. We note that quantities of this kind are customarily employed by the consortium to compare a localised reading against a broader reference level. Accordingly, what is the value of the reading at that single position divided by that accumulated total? 0.0169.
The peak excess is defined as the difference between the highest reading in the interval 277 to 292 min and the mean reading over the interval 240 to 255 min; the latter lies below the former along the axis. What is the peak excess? -1.0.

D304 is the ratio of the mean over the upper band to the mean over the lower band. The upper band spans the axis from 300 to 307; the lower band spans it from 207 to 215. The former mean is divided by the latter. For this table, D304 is 0.98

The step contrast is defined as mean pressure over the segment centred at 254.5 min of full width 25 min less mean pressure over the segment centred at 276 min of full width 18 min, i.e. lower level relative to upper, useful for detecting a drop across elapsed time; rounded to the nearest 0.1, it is 2.1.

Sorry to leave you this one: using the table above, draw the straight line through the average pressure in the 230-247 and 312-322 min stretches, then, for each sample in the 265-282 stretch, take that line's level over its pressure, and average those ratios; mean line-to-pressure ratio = 1.27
